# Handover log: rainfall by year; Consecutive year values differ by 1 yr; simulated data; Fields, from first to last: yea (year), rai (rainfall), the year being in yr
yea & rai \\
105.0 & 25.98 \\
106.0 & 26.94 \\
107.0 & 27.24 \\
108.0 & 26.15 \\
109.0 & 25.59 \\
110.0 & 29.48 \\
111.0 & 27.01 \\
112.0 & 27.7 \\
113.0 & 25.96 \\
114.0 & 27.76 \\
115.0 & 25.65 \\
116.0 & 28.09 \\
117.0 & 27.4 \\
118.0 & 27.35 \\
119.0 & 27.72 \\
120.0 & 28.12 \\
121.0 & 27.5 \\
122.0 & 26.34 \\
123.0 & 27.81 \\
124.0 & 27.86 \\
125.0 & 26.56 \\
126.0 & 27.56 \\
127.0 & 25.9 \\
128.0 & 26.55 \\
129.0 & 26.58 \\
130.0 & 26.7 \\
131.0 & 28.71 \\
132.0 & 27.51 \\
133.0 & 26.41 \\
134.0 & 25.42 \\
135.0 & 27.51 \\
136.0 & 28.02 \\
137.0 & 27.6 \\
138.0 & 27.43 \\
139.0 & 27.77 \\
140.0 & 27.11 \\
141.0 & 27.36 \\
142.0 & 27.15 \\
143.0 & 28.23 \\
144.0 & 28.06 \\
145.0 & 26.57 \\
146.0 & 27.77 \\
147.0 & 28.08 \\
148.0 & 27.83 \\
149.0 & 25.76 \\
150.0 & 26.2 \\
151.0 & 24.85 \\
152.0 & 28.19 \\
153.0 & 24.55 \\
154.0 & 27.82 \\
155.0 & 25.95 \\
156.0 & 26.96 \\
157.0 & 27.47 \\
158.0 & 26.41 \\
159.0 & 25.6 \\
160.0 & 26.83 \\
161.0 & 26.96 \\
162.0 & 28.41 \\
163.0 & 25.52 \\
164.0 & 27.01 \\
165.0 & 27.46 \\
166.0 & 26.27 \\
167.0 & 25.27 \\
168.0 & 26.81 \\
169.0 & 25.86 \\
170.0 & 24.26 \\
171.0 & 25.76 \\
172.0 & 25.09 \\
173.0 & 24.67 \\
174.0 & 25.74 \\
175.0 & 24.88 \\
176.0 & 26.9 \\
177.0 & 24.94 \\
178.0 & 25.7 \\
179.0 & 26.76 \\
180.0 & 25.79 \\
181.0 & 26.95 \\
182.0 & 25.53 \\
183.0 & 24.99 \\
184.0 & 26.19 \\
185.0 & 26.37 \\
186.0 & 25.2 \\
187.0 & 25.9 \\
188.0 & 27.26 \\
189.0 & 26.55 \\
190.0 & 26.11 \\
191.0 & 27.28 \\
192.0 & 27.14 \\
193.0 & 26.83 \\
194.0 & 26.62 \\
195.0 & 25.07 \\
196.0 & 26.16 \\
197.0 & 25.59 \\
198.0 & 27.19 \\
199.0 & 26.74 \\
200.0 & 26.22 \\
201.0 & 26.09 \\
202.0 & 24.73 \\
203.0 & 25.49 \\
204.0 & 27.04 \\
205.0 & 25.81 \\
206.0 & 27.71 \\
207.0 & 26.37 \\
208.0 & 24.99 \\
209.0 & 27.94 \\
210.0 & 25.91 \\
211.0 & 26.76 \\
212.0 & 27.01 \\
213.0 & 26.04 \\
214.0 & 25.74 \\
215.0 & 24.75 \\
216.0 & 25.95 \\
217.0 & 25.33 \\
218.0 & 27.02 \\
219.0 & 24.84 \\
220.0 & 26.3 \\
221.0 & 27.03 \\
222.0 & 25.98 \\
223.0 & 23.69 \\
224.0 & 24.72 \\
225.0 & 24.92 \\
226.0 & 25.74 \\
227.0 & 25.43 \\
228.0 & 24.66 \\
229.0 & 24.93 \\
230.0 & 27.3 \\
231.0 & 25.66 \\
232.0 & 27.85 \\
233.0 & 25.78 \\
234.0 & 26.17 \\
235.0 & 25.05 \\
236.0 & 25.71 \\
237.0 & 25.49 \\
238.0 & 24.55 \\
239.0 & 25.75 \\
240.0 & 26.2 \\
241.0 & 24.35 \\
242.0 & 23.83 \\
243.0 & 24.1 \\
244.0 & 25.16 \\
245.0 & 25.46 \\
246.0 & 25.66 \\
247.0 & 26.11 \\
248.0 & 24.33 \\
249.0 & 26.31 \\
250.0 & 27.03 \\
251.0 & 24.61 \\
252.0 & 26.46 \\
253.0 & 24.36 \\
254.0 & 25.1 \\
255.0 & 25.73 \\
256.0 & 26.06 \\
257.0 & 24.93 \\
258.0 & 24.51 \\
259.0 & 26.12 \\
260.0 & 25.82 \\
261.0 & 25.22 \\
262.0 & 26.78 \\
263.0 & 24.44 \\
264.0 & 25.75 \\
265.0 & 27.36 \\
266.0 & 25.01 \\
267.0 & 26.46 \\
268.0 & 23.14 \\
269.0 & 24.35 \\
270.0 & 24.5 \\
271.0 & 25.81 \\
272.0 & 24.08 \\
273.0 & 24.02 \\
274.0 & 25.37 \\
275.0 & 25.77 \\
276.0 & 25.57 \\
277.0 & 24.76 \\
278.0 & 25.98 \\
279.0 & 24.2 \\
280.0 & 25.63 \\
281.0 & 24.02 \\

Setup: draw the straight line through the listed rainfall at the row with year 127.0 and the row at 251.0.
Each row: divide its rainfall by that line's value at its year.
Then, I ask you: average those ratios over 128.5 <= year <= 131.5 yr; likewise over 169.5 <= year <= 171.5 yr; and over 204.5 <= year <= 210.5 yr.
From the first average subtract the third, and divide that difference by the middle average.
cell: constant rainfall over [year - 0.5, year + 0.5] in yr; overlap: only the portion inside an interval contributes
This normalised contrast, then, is 0.001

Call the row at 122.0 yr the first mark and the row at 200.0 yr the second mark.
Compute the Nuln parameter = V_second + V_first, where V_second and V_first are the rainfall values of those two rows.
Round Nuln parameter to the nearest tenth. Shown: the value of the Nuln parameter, 52.6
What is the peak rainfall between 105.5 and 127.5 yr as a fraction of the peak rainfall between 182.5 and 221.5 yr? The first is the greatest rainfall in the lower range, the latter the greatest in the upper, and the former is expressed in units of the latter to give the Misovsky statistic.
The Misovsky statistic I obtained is 1.06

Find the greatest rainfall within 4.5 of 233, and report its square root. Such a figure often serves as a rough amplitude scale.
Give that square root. 5.28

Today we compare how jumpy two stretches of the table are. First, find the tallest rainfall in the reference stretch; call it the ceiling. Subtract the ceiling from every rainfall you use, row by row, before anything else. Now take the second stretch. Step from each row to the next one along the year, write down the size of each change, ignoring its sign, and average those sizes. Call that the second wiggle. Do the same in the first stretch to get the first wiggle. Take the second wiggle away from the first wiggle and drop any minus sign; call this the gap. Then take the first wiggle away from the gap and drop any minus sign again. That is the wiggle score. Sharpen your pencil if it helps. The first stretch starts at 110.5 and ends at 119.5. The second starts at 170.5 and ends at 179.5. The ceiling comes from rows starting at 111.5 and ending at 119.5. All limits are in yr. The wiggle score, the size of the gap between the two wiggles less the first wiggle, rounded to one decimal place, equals 1.1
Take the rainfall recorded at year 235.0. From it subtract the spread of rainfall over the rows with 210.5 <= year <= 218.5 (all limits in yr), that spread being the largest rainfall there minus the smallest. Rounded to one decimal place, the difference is 22.8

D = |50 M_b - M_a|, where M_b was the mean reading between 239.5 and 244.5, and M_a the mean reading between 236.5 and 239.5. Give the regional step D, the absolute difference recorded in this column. 1211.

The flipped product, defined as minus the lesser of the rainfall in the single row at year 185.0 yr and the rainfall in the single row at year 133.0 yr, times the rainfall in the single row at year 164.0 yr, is -712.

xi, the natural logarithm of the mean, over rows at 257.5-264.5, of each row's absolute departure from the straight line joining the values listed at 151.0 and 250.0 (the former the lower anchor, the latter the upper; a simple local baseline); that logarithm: 0.56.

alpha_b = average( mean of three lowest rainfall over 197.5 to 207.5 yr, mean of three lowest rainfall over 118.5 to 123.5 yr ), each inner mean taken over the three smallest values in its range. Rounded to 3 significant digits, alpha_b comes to 26.3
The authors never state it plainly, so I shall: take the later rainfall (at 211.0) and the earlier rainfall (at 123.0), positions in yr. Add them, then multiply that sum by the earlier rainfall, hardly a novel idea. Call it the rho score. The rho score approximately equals 1518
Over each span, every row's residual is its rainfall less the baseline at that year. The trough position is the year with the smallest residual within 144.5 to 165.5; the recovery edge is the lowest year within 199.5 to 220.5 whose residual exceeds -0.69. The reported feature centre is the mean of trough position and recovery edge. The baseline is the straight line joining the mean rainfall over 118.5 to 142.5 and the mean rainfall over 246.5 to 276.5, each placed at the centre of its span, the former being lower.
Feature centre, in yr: 176.5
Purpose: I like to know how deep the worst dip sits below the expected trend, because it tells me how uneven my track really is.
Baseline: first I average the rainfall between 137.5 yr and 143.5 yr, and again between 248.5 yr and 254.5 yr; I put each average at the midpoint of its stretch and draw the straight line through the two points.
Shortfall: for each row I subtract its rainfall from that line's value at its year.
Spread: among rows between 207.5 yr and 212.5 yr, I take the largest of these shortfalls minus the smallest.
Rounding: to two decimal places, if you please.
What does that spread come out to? 2.97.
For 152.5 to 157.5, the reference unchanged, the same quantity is 3.29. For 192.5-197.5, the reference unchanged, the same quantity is 1.73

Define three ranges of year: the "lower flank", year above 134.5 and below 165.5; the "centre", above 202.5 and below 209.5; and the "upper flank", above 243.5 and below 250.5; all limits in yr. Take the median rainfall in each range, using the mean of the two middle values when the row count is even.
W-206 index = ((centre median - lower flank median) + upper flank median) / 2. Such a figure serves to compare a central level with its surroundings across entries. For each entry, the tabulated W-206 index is 12.3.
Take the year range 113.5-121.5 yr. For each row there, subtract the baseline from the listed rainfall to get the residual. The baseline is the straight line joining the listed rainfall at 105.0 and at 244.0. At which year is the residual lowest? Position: 115.0 yr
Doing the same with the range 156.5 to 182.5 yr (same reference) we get 170.0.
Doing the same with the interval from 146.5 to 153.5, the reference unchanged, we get 153.0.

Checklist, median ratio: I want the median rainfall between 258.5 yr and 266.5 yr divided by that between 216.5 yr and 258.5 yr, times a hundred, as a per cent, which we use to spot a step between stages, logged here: 101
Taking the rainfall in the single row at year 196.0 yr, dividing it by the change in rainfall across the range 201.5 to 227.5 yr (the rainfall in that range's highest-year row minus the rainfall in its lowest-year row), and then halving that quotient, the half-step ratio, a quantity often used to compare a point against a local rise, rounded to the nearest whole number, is 19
